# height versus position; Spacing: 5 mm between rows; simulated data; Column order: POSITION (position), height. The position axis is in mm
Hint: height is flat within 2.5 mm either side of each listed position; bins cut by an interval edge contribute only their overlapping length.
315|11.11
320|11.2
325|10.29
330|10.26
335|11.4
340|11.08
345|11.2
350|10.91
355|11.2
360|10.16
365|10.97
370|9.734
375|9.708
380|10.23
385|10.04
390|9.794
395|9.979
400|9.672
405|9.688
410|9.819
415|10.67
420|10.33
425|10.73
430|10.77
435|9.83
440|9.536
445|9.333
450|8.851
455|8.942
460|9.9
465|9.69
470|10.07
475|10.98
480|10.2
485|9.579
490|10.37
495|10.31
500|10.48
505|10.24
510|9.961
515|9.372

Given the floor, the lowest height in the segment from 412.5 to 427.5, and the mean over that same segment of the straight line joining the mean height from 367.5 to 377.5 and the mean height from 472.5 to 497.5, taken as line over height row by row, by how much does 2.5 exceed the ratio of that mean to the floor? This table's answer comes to 2.41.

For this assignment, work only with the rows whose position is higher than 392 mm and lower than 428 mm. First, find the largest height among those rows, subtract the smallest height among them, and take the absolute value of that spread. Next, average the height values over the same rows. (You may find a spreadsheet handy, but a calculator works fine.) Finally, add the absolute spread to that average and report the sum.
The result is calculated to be 11.2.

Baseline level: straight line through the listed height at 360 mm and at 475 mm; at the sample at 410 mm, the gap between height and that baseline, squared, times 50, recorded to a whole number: 24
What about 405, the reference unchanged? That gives 31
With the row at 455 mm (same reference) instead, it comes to 180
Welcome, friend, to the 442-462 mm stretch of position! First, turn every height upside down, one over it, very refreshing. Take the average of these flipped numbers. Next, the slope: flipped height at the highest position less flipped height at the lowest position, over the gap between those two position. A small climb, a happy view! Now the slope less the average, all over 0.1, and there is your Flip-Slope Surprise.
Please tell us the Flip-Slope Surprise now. -1.087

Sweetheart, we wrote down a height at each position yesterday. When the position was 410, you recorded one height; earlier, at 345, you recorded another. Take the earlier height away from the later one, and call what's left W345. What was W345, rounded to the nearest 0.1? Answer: -1.4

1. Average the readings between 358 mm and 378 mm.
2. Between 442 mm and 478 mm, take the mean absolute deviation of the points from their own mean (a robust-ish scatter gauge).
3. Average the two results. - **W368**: 5.35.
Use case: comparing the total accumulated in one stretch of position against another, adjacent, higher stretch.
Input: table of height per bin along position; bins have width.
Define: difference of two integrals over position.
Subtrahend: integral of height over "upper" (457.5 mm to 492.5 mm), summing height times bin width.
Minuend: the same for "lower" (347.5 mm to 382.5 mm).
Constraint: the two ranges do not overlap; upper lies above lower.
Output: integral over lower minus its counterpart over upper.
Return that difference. 11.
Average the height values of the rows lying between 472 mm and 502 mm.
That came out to 10.3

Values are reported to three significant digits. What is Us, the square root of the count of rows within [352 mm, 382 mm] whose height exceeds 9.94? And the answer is 2.00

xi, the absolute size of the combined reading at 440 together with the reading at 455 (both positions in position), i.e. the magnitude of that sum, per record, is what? 18.5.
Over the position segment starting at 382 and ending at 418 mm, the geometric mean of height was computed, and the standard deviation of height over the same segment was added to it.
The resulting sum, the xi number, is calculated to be 10.3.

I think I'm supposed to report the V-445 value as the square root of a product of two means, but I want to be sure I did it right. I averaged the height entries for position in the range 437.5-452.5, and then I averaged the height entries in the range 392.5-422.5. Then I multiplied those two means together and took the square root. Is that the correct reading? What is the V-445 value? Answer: 9.6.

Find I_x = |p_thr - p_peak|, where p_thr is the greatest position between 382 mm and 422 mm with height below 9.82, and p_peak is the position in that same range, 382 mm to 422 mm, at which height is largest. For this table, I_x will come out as 5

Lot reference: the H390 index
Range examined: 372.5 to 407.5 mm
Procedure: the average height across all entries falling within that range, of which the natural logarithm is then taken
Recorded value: 2.29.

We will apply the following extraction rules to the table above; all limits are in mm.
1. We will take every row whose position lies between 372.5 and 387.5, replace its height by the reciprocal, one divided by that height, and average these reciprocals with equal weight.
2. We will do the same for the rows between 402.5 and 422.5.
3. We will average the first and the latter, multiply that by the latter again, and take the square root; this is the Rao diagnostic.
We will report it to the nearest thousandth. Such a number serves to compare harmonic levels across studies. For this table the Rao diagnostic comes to 0.099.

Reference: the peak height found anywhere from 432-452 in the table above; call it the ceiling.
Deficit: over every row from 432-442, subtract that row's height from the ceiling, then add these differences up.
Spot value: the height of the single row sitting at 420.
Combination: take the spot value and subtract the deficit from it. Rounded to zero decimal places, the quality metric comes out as 10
